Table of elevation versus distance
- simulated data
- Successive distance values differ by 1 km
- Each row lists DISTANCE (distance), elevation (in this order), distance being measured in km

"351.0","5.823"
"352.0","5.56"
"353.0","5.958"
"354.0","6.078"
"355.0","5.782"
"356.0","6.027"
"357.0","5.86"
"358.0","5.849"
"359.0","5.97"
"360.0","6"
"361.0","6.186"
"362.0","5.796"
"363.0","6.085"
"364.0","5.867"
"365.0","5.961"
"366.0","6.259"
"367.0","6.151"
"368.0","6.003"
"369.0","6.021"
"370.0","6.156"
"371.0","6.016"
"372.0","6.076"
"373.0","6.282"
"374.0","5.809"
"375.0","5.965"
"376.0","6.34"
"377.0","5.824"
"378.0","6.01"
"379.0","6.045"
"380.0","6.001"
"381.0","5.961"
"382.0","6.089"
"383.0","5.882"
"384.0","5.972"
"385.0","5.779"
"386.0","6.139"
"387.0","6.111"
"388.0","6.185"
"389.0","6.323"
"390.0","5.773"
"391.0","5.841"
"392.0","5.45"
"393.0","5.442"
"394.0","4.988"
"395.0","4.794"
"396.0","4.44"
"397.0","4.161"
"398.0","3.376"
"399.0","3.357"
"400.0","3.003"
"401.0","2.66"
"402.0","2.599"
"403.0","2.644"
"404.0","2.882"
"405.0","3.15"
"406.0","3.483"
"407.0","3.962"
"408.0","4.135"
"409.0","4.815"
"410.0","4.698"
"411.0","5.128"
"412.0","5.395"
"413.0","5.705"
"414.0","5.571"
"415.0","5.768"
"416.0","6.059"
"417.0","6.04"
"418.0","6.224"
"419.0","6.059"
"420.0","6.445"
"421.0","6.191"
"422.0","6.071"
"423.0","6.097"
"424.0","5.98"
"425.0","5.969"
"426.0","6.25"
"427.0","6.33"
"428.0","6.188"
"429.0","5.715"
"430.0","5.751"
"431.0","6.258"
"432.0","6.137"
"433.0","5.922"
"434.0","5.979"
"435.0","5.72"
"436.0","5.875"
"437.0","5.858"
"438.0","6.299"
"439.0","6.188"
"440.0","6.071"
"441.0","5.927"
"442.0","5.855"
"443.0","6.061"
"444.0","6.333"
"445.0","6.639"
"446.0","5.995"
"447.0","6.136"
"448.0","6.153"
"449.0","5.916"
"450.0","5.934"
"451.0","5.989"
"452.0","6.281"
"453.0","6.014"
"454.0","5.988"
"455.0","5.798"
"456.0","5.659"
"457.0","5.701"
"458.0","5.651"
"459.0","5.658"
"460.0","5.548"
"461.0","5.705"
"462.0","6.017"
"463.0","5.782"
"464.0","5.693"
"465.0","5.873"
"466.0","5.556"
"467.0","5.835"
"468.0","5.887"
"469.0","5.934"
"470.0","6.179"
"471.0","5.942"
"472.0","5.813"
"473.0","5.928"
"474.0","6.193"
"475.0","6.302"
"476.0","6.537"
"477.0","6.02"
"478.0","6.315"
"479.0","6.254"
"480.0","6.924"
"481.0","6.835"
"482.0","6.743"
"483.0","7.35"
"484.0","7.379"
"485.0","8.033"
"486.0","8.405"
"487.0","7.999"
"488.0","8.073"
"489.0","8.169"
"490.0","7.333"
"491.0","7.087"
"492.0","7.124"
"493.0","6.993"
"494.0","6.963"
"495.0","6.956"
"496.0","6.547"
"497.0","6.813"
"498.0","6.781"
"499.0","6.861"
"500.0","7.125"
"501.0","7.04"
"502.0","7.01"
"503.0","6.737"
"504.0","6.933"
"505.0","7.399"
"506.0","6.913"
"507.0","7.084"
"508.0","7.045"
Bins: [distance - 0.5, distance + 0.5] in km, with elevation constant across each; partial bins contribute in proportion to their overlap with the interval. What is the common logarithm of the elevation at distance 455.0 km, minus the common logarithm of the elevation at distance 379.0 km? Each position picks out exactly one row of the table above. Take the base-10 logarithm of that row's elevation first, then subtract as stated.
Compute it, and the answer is -0.02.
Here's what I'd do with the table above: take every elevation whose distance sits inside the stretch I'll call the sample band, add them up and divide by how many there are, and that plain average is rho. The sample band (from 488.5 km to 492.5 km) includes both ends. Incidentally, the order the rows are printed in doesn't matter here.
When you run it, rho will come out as 7.43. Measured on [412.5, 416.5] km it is 5.78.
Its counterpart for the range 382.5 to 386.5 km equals 5.94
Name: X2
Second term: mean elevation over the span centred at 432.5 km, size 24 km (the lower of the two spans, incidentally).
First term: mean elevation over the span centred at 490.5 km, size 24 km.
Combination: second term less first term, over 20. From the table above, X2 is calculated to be -0.06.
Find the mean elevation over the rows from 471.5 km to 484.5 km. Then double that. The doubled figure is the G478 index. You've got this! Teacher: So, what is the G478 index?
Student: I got 13.0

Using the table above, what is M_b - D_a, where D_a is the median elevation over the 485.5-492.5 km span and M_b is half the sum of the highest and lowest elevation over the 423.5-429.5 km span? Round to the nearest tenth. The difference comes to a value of -2.0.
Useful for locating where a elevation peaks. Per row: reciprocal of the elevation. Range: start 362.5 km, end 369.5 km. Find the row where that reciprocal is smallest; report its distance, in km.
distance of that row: 366.0 km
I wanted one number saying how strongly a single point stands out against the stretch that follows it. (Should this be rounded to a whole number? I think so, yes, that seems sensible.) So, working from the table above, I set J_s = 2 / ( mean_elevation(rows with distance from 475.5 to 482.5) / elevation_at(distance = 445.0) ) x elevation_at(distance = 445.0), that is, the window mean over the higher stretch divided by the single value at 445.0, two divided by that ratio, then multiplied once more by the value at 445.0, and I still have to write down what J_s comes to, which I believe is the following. 14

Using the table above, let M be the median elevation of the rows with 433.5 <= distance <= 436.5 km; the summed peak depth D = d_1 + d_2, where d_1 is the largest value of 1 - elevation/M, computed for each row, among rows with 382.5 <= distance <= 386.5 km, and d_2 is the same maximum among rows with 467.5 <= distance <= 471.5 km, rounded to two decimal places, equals 0.01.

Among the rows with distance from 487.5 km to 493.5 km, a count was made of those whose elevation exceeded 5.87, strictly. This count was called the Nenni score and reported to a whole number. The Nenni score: 6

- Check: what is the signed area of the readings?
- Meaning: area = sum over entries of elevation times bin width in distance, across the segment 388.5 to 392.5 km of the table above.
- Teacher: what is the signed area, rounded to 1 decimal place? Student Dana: 23.4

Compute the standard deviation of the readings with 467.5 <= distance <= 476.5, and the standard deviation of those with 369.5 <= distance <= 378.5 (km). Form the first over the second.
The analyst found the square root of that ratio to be 1.14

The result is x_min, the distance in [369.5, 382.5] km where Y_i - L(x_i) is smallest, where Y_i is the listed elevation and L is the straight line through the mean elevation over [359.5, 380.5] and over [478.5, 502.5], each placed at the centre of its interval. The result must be 377.0 km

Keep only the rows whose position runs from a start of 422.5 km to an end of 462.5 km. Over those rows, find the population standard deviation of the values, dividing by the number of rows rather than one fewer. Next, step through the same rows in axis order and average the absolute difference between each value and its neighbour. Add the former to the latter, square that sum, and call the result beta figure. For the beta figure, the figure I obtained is 0.17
